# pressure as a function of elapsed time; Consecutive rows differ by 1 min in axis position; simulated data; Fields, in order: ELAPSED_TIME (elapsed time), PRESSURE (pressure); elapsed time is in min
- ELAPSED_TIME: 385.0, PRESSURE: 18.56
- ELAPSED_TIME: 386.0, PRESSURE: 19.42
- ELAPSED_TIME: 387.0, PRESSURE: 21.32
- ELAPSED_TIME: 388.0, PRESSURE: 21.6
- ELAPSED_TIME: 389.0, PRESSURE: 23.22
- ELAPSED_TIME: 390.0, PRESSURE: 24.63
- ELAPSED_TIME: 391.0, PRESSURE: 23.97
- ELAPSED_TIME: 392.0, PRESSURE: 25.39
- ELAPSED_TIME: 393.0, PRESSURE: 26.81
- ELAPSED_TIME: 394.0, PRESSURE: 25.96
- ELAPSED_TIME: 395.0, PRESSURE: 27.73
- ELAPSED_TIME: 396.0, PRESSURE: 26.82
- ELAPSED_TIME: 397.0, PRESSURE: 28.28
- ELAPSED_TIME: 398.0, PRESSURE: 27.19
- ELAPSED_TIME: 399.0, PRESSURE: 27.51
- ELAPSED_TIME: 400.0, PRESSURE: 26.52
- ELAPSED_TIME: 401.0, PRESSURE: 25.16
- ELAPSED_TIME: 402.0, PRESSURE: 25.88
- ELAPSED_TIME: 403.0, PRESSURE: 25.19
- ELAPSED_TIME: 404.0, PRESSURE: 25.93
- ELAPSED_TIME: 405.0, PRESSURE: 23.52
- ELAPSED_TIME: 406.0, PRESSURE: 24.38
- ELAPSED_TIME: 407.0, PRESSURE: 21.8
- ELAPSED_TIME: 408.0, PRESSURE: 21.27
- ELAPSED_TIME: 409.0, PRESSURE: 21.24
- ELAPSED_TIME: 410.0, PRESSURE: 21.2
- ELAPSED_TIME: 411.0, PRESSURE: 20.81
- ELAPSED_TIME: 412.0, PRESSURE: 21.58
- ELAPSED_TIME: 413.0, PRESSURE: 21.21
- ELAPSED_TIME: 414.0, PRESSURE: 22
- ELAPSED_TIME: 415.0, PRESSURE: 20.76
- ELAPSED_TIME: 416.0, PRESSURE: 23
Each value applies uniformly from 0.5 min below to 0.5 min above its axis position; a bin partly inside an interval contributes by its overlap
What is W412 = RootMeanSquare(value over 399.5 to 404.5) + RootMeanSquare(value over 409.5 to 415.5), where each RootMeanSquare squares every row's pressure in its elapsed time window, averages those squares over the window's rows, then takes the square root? 47.0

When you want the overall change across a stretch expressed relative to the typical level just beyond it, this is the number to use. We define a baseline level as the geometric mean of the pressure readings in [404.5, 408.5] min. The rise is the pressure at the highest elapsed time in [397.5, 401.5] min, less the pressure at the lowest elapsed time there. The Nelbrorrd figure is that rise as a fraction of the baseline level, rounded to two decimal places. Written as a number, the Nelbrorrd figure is -0.09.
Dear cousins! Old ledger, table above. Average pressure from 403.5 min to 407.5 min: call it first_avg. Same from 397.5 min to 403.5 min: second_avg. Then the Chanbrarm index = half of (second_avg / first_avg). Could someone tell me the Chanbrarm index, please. 0.55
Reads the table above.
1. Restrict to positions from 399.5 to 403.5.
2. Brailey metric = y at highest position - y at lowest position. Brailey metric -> -1.3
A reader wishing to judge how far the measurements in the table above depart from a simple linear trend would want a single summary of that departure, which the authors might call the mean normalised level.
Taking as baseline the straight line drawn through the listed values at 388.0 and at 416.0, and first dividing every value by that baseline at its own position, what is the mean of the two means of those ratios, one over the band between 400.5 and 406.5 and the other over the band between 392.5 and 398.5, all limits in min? 1.18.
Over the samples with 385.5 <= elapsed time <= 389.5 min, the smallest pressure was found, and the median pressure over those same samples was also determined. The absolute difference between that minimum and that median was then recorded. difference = 2.0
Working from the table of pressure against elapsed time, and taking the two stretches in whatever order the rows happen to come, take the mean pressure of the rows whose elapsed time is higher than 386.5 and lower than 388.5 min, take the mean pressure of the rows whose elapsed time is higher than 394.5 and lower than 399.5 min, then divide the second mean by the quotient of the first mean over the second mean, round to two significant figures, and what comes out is 35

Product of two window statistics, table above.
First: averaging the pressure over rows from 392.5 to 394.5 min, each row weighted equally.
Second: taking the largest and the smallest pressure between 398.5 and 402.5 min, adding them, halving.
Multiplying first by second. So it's 695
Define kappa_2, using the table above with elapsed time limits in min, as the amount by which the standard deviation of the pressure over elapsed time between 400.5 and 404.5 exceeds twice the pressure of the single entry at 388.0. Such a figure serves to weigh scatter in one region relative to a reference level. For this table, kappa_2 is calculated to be -42.8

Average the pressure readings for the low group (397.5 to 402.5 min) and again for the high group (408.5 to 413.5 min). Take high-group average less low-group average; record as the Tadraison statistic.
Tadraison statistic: -5.2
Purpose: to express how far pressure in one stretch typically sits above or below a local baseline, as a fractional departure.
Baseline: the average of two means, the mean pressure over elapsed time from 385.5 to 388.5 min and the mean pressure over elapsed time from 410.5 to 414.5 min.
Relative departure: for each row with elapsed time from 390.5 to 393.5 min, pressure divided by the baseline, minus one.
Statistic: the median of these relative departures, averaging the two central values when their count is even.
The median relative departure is 0.20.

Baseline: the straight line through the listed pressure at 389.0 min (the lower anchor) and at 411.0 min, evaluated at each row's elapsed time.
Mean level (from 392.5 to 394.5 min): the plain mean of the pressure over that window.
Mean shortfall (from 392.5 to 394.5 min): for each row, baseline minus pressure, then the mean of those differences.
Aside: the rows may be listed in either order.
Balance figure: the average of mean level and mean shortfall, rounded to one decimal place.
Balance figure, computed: 11.4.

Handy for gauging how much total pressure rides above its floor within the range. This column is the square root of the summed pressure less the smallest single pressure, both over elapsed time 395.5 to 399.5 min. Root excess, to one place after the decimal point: 9.1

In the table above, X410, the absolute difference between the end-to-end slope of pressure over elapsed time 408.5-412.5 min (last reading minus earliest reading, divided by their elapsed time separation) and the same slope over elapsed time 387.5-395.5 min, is 0.76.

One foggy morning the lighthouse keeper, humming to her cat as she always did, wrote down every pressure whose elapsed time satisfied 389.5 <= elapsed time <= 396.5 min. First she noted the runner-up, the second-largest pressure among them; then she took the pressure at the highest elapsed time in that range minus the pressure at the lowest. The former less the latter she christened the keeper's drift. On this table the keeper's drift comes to 24.6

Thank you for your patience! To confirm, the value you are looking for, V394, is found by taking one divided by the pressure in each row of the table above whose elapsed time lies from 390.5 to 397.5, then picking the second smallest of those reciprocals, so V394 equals 0.0361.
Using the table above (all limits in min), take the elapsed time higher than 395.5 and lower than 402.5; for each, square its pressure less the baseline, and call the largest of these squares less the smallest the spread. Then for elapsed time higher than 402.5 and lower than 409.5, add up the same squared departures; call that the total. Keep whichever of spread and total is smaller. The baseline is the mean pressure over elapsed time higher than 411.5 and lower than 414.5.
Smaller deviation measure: 32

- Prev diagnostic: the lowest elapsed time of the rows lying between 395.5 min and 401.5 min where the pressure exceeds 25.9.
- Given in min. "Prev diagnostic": 396.0 min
